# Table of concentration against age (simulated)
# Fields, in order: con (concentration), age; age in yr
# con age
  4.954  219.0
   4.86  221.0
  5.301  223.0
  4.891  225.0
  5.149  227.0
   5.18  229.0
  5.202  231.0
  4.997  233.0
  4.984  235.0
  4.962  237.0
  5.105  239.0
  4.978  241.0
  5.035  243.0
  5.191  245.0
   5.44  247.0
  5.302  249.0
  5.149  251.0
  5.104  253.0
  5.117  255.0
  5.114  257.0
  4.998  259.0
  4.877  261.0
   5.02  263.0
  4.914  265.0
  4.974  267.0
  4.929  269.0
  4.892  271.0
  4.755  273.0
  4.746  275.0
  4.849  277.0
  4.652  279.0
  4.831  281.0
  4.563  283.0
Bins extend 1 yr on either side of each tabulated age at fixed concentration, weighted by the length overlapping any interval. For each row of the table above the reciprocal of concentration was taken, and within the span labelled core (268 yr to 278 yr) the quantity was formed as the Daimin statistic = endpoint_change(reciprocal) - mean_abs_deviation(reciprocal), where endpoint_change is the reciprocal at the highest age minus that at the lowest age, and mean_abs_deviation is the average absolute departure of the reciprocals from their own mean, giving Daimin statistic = 0.000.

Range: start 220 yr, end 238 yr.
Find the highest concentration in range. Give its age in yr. 223.0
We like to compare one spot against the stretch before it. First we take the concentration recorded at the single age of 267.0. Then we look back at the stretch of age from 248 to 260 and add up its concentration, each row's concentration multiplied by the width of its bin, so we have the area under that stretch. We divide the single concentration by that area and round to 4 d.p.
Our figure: 0.0808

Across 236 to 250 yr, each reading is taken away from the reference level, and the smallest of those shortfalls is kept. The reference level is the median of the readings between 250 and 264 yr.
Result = -0.3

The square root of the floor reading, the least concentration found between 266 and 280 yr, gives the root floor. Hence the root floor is 2.16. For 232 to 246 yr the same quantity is 2.23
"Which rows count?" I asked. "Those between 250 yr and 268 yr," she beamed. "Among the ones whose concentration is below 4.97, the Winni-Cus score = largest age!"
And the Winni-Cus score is 265.0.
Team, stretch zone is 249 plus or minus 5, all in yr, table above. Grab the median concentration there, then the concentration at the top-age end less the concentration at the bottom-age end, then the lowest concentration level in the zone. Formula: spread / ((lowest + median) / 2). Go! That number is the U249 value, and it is -0.02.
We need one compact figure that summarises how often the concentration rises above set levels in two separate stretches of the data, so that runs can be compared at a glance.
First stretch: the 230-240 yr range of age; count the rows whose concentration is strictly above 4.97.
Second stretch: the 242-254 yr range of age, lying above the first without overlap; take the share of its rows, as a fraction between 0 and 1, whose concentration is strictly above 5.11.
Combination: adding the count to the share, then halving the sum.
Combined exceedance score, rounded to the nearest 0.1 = 2.3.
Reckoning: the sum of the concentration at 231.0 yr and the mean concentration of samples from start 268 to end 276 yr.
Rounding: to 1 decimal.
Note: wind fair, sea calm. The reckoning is 10.0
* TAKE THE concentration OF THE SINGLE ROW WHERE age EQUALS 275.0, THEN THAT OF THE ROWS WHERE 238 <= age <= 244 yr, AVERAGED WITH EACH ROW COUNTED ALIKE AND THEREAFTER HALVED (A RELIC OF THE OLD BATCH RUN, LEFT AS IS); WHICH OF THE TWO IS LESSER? 2.52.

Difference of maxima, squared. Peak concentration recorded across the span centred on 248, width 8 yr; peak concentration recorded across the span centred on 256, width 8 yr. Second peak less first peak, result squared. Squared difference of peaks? 0.10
